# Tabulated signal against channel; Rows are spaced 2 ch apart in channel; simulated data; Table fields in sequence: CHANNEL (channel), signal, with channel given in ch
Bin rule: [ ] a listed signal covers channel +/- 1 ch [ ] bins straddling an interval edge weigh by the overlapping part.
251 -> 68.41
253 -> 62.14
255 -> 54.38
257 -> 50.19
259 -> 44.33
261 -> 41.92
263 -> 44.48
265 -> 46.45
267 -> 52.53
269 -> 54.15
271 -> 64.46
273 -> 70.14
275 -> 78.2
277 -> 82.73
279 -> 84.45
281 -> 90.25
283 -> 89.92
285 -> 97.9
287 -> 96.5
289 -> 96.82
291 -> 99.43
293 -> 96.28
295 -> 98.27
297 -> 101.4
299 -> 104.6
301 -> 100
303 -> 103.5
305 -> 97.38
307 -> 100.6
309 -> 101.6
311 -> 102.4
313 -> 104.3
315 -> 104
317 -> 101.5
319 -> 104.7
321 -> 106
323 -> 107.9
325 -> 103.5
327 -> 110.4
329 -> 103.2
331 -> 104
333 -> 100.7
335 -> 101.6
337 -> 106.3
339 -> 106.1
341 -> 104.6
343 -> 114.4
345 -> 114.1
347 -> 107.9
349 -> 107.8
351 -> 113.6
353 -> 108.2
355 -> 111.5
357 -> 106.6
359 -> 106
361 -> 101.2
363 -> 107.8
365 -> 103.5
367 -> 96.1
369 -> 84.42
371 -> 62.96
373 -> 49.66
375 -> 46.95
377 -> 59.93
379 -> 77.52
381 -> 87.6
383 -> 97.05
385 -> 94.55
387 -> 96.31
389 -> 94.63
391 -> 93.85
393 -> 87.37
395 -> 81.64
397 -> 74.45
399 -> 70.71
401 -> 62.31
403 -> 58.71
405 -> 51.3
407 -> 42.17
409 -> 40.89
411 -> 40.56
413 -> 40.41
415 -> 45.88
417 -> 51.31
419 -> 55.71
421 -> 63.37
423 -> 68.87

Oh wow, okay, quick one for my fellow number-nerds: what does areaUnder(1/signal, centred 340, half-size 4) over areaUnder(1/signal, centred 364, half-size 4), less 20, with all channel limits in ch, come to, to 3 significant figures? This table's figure -19.1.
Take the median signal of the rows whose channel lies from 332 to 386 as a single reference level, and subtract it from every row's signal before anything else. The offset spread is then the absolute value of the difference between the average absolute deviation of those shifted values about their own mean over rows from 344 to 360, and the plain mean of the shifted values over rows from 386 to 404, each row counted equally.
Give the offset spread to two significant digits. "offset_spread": 26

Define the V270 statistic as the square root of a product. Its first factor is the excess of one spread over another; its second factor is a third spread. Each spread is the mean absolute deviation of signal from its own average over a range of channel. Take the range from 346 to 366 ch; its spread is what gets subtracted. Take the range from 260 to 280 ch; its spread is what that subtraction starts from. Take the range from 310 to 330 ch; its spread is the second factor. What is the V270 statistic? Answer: 4.8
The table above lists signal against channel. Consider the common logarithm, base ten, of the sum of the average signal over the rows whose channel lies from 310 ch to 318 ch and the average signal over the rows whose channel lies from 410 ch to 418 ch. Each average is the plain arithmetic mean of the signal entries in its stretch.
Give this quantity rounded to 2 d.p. 2.17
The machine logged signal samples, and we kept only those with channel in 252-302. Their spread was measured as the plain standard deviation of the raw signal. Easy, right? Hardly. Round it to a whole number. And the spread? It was 22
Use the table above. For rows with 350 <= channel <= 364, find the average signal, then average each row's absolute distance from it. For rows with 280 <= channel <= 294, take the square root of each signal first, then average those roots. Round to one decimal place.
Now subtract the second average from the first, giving -7.0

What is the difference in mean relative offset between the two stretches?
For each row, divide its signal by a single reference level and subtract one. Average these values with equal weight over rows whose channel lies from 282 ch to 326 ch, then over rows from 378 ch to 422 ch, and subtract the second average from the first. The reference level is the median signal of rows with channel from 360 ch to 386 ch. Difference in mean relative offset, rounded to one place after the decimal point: 0.4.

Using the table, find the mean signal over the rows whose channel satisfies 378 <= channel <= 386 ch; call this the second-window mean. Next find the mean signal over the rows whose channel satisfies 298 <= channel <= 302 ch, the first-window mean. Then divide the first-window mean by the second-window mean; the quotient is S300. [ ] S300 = 1.15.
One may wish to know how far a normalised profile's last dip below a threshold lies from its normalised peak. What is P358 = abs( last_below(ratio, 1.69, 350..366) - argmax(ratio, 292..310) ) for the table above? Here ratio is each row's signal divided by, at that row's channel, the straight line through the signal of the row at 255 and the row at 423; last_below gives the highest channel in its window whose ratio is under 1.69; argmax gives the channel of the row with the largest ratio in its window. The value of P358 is 66 ch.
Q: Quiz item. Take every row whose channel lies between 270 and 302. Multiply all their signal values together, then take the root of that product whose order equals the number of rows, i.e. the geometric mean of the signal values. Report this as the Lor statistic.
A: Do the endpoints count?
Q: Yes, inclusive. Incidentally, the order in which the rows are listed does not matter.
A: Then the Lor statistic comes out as 90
